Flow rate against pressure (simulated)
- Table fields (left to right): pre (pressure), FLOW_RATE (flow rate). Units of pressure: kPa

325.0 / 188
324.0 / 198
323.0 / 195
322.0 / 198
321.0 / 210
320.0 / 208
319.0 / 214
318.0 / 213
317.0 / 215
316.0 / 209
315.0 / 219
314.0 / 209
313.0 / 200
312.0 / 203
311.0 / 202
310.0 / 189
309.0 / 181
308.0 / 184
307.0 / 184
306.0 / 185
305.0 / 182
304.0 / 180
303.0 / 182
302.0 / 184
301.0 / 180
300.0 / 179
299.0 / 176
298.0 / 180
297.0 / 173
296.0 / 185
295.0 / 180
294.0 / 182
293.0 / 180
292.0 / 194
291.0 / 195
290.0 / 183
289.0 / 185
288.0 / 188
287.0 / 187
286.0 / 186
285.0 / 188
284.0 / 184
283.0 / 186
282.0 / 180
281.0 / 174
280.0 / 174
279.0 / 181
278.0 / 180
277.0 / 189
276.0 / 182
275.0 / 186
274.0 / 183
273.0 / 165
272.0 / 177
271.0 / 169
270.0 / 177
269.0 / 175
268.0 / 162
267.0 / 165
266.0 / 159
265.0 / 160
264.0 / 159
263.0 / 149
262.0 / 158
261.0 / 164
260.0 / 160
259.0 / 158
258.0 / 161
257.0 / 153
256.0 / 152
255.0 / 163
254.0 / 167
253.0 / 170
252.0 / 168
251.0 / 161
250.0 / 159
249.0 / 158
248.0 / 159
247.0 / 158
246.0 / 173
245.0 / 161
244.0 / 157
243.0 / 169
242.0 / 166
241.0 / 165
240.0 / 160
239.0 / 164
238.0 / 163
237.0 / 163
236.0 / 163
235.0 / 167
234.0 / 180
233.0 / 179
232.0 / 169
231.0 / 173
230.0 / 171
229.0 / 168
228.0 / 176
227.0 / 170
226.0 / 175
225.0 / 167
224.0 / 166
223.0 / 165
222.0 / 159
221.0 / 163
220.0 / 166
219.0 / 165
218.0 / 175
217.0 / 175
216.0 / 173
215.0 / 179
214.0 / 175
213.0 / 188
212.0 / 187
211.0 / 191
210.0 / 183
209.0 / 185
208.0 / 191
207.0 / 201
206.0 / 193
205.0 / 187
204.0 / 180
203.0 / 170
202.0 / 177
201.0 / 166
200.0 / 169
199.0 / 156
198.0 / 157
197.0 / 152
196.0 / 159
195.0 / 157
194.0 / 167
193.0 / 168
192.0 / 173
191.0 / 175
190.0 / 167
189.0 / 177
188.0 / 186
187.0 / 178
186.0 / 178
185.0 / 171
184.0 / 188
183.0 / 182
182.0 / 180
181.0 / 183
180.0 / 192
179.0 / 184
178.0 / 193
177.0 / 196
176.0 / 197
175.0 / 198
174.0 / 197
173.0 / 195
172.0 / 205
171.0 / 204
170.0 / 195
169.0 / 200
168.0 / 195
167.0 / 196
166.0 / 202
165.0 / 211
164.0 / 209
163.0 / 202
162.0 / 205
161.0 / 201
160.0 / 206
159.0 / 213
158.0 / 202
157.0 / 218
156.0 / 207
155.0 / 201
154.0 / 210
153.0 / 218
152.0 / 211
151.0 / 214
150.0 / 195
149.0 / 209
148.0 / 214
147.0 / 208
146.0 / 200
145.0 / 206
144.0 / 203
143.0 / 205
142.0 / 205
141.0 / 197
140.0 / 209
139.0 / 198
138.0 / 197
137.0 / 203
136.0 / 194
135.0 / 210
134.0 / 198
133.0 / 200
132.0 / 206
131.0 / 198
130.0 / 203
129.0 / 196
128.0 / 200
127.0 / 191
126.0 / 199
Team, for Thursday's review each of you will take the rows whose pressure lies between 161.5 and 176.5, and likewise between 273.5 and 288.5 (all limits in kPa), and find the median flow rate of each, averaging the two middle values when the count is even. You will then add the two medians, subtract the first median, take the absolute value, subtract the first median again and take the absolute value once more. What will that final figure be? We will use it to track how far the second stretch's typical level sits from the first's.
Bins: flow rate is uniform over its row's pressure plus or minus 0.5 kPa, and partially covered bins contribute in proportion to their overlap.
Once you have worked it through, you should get 16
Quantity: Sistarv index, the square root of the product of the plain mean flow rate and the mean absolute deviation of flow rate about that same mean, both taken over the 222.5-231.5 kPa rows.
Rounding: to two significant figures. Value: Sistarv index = 23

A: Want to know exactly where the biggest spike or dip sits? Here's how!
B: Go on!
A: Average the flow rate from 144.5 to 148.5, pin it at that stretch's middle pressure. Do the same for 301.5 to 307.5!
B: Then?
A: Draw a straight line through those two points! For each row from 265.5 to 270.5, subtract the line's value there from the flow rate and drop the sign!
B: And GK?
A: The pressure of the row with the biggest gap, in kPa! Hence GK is 266.0 kPa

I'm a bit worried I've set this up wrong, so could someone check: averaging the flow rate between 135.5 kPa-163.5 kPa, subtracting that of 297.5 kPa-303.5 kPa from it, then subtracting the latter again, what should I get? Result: -155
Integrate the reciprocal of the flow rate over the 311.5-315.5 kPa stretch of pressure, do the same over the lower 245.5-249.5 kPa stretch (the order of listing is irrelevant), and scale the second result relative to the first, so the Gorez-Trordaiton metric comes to 1.28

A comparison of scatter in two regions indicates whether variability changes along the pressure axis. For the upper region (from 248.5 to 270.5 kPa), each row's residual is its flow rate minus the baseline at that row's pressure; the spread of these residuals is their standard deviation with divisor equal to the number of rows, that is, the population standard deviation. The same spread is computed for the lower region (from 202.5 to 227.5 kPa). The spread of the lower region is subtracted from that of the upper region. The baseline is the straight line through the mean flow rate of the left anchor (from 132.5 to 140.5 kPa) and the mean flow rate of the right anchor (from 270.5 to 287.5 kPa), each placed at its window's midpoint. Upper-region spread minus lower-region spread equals -3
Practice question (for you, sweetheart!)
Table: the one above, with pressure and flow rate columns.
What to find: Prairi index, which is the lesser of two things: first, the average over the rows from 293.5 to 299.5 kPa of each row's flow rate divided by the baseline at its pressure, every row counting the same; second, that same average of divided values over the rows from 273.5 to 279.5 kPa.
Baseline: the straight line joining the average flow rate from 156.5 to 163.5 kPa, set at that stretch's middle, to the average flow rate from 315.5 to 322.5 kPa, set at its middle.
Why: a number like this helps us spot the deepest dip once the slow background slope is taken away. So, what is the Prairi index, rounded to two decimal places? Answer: 0.86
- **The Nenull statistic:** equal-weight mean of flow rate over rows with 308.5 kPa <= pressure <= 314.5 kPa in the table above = 197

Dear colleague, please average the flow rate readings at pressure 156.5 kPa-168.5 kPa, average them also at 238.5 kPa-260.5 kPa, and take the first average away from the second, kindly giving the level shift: -43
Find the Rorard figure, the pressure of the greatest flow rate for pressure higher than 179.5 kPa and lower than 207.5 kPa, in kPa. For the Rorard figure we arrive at 207.0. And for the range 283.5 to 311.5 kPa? 311.0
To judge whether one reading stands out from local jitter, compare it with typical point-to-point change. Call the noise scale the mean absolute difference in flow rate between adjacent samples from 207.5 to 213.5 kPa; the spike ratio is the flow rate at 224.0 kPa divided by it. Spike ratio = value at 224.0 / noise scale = 39.5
